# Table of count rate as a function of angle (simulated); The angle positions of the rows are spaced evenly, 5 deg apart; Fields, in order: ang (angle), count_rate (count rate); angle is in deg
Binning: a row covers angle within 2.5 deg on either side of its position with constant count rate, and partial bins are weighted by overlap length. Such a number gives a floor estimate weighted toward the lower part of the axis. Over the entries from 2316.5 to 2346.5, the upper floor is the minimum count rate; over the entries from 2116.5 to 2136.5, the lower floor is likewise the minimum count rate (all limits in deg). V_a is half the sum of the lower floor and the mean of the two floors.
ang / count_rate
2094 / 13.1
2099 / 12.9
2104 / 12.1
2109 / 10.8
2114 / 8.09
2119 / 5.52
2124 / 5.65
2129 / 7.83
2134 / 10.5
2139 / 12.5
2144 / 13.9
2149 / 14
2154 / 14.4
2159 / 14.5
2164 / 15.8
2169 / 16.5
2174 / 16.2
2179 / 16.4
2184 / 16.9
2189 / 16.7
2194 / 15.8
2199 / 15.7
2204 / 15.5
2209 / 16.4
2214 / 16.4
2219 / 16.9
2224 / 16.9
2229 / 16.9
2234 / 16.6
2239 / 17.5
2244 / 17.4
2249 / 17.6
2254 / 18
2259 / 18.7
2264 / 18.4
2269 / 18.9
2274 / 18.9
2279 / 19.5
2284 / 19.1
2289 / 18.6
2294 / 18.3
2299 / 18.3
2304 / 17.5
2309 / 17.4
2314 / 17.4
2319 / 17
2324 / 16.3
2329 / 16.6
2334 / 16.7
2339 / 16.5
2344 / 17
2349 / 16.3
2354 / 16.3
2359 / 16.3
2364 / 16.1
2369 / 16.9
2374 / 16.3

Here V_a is 8.2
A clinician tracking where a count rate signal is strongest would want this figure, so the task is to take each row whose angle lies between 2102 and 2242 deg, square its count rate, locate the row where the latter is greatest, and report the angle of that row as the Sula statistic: 2239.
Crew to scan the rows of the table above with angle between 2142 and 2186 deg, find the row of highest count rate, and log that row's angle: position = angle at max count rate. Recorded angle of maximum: 2184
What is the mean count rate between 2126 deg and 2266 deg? 15.7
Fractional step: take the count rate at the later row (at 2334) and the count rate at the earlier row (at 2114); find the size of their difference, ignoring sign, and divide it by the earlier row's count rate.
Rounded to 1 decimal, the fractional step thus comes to 1.1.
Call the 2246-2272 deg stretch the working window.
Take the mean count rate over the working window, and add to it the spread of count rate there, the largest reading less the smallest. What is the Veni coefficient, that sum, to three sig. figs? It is 19.6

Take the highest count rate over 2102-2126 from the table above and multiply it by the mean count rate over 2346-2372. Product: 198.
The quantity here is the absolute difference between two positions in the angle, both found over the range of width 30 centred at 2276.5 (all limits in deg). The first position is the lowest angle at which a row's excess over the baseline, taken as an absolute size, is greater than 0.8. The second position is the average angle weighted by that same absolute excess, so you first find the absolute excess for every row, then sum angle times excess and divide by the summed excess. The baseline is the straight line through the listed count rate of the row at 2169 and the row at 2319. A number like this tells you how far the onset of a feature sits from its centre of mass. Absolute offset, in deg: 12.8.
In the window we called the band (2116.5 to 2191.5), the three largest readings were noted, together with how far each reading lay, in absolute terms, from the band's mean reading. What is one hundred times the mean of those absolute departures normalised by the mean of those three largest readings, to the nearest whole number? 19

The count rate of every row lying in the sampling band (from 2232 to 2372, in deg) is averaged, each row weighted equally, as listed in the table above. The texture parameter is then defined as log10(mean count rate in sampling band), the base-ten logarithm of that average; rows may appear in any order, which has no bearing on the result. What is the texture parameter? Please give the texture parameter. 1.24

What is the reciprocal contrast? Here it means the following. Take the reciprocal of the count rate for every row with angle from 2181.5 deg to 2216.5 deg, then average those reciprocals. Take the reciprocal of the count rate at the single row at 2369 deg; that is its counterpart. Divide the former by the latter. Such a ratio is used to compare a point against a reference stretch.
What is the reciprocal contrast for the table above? 1.04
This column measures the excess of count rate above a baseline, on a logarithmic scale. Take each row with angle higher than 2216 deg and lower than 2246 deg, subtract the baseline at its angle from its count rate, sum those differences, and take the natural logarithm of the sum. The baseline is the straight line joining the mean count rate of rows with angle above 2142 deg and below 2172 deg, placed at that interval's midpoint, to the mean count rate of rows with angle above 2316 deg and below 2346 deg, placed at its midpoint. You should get 2.1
